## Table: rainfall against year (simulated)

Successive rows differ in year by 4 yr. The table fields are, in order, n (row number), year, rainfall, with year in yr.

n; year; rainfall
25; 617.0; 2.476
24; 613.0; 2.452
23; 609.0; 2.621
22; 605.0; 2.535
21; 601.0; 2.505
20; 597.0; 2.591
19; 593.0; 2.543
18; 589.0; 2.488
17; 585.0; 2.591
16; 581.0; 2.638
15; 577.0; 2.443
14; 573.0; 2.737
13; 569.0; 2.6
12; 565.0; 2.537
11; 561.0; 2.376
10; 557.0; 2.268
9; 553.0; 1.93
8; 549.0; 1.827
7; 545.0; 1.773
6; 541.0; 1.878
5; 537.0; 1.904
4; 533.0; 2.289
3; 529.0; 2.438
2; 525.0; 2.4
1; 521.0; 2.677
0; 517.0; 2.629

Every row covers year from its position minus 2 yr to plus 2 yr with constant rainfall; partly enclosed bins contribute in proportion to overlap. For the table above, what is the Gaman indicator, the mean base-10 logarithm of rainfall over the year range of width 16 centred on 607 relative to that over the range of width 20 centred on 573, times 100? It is 97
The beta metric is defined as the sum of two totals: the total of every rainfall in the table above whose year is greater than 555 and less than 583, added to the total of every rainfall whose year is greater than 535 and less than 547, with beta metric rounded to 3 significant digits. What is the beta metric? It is 23.2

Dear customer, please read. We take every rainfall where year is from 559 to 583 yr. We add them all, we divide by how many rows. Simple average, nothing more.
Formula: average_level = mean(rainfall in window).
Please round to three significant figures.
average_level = 2.56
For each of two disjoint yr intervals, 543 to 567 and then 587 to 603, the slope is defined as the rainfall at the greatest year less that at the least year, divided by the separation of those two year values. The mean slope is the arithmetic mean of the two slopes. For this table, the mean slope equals 0.020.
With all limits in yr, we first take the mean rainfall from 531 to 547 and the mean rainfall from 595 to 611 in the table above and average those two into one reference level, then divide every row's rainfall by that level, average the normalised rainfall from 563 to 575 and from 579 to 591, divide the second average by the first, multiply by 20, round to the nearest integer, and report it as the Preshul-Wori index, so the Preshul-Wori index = 20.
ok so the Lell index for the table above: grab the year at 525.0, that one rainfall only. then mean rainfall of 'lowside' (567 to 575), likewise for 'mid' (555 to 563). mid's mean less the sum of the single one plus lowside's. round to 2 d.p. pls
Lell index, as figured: -2.75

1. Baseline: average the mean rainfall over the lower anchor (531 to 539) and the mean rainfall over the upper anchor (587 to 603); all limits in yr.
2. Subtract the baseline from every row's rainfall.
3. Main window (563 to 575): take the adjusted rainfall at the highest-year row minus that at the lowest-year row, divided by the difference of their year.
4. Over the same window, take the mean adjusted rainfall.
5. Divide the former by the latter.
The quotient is 0.08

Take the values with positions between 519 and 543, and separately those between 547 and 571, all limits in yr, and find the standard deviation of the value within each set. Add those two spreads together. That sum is 0.6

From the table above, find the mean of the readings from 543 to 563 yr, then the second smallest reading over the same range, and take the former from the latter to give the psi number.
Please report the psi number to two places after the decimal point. -0.21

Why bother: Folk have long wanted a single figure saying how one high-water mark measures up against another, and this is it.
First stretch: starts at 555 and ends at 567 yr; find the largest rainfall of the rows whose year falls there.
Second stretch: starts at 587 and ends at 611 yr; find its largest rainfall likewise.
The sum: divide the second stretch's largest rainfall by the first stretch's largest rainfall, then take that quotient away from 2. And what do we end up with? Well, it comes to 0.97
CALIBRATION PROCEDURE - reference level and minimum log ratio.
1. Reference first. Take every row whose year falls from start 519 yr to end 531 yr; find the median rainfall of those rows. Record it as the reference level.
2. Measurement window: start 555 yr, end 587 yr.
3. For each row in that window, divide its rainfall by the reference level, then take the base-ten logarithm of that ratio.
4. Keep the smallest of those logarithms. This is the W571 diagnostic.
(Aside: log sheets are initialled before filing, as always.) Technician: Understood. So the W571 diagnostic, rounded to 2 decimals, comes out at -0.03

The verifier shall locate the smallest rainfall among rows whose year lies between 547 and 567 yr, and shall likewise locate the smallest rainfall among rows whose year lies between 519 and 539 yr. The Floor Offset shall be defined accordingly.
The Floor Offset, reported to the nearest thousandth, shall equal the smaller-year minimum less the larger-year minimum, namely 0.077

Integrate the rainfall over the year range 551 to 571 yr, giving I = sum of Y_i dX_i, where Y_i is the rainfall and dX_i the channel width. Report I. 46.8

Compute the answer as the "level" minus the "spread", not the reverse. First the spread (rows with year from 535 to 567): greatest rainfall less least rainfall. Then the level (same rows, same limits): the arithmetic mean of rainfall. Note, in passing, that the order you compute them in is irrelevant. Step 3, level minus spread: 1.30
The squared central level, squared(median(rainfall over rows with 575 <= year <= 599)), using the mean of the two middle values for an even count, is 6.6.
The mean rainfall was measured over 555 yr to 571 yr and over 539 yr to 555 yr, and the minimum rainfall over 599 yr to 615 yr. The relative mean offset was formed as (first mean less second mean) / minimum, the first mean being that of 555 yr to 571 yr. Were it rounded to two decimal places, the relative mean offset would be 0.24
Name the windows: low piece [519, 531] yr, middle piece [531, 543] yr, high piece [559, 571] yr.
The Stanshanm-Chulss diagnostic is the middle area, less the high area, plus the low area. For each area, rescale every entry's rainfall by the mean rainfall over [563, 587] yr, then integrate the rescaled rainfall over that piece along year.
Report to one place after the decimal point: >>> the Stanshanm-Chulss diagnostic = 9.4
